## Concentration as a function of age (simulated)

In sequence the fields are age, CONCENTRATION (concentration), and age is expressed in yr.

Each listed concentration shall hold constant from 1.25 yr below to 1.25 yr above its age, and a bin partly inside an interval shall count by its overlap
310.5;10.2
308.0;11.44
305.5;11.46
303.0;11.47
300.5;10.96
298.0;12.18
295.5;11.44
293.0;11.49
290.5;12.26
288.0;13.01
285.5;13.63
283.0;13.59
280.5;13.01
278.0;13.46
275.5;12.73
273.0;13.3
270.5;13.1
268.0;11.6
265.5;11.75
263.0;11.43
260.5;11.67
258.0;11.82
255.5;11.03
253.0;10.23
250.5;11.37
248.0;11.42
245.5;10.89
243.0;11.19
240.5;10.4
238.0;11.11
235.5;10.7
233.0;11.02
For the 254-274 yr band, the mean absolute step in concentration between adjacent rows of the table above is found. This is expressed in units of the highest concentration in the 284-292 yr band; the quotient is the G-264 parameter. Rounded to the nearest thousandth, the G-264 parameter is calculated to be 0.035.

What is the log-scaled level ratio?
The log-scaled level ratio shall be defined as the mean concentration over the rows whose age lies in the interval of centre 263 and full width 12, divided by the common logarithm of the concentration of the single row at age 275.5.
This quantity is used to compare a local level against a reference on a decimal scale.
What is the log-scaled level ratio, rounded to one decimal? 10.5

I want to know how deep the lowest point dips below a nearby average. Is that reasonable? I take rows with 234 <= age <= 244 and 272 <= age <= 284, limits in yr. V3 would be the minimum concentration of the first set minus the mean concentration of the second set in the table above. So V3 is -2.8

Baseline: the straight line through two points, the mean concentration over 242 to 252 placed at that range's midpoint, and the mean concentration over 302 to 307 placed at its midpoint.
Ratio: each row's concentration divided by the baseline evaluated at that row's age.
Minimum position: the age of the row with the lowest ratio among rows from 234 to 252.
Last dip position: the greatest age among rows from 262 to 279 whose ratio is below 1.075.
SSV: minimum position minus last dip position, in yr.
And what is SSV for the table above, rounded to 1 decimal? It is -27.5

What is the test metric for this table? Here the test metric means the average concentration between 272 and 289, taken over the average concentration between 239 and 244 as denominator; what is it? 1.23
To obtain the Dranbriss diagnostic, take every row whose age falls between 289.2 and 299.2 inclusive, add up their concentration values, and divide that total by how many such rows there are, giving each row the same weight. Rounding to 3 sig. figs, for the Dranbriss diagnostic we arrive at 11.8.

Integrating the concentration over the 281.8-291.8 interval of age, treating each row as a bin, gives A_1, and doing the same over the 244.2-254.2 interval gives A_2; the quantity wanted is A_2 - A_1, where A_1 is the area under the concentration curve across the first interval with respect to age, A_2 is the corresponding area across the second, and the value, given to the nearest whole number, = -21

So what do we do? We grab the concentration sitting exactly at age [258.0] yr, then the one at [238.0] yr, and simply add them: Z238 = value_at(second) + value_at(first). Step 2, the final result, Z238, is 22.9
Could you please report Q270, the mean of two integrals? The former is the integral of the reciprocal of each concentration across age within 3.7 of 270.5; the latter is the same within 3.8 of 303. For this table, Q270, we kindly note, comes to 0.629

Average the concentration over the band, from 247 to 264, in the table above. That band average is 11.3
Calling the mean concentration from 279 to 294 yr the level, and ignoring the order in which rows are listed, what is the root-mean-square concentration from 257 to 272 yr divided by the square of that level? 0.072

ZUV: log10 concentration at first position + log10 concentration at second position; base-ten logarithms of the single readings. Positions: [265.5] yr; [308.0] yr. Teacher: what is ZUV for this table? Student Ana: 2.13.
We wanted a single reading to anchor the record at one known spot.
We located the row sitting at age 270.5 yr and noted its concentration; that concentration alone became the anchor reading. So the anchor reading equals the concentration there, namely 13.1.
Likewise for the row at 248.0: 11.42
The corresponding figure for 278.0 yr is 13.46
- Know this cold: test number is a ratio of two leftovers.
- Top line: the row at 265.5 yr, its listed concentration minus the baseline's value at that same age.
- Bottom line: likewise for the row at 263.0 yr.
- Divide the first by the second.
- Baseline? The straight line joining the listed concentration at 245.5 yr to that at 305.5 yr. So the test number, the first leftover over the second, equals 1.8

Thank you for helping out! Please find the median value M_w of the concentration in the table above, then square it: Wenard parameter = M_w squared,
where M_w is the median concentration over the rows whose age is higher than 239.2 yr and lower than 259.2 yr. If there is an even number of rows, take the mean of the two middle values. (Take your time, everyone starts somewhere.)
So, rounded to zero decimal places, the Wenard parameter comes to 123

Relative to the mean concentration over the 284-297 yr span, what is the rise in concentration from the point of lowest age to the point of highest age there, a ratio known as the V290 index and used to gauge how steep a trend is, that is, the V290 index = -0.18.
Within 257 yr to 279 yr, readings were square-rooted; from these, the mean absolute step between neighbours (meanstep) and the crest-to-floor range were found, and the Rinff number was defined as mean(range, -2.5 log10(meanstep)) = 1.60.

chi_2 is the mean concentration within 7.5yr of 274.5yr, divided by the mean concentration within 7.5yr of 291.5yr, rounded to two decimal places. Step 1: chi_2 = 1.04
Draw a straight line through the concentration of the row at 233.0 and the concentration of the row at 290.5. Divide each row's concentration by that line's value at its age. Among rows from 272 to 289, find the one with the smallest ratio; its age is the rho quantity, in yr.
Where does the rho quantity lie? 288.0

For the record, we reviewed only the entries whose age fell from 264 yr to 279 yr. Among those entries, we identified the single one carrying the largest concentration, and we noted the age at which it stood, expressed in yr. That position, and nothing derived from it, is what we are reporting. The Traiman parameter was 278.0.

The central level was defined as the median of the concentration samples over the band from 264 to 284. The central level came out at 13.1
